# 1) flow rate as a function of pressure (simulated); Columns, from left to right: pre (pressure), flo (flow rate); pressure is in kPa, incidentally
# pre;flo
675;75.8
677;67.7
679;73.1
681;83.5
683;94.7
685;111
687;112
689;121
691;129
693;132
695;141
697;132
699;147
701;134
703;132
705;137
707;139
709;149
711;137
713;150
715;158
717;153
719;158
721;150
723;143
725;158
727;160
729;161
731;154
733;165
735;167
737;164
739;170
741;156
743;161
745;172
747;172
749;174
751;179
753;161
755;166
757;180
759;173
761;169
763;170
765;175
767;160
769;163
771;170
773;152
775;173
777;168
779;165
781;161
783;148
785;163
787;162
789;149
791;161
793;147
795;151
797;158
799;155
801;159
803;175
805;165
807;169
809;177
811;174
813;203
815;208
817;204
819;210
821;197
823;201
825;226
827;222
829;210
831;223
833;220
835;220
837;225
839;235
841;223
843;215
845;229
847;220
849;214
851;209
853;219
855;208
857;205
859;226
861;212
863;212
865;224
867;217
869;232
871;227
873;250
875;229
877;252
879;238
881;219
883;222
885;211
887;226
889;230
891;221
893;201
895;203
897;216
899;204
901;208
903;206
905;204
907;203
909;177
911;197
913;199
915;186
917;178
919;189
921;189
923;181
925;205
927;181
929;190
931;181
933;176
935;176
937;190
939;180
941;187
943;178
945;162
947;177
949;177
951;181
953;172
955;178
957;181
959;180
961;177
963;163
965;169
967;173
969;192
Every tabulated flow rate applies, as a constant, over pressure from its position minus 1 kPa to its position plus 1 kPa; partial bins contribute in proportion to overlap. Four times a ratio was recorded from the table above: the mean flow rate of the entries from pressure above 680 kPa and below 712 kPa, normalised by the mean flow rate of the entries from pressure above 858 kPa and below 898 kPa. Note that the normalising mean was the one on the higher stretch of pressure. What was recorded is 2.3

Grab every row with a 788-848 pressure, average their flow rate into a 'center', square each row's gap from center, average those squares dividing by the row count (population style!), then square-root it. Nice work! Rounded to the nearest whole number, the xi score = 29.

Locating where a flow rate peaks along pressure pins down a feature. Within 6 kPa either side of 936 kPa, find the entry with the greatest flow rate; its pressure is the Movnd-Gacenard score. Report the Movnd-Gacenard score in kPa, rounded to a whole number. 937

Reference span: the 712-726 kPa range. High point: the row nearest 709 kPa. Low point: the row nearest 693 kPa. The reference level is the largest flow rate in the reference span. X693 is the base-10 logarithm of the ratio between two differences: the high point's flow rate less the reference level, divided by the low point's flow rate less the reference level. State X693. -0.46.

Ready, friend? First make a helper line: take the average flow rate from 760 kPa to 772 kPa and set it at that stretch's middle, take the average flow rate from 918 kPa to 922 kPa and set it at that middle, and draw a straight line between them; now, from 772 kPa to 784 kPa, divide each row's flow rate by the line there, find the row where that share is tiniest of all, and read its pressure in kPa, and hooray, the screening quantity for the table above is 783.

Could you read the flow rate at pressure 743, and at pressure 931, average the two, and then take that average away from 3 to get -168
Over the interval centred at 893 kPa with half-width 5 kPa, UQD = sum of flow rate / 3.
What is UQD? 357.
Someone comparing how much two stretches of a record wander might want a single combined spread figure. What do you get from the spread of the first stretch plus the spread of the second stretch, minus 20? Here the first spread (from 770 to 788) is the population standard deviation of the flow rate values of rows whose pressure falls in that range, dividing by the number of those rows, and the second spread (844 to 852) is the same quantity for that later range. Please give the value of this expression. -5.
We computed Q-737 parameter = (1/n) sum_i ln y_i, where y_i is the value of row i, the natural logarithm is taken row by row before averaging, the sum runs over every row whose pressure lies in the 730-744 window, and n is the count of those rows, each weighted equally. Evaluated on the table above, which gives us 5.09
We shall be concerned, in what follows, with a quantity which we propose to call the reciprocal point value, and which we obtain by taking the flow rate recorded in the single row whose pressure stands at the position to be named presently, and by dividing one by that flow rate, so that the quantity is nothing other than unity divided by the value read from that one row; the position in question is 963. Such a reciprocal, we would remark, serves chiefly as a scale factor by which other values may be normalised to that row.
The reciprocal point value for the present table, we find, 0.0061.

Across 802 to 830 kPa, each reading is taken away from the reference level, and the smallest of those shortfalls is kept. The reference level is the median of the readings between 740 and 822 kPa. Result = -58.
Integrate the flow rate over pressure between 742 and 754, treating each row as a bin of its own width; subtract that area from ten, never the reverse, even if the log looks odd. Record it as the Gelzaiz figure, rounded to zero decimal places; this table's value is -2028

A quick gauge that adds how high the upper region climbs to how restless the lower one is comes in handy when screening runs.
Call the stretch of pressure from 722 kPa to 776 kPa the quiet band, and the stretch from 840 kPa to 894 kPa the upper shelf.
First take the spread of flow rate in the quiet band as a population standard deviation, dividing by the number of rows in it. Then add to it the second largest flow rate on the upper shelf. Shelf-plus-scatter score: 258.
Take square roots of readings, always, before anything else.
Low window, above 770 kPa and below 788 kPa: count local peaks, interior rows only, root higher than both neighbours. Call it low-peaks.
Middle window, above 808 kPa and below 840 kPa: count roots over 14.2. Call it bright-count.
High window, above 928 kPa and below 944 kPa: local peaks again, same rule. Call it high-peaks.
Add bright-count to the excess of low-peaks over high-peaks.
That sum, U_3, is 12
